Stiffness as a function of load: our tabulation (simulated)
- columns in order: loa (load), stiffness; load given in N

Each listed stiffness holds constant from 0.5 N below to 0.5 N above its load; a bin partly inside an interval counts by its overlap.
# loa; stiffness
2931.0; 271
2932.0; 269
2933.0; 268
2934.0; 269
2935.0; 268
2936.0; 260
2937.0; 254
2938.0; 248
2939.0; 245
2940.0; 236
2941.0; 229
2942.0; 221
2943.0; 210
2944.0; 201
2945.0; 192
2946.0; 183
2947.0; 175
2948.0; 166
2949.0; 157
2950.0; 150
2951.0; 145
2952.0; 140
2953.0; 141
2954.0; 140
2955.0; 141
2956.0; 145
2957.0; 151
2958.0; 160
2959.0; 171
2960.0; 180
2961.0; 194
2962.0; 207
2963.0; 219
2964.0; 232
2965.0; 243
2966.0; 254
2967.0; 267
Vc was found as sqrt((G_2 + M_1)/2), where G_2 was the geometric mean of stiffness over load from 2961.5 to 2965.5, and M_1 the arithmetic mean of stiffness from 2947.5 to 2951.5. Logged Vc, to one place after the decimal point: 13.8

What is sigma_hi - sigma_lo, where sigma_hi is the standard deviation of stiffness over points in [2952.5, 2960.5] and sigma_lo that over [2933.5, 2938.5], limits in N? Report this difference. 6.2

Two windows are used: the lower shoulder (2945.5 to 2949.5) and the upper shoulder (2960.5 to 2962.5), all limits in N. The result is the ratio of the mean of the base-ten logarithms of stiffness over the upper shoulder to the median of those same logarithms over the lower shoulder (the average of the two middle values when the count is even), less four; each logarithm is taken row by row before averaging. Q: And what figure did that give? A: -2.97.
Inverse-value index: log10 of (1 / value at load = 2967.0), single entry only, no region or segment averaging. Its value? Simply -2.43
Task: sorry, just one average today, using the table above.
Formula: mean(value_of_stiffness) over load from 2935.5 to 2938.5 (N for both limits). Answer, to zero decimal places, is 254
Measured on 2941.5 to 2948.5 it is 193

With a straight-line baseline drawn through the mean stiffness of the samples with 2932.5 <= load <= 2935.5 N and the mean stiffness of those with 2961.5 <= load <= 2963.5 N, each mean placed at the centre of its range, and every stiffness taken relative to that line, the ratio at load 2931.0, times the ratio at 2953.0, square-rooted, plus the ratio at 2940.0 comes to 1.70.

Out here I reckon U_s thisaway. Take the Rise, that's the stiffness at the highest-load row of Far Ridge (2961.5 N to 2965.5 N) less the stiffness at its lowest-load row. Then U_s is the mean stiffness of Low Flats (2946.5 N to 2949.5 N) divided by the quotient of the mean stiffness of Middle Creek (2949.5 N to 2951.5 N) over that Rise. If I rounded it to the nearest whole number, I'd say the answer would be 41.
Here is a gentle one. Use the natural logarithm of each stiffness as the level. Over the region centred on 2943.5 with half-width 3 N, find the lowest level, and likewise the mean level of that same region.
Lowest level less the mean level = -0.115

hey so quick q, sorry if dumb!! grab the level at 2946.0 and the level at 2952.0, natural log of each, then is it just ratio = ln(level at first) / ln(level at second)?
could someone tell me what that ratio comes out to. 1.05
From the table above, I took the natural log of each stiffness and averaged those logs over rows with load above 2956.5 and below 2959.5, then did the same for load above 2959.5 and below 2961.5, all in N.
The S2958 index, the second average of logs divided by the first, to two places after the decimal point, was 1.03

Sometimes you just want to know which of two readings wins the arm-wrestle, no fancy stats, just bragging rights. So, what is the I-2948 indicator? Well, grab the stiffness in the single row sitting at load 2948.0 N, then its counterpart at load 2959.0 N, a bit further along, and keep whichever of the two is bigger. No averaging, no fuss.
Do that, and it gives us 171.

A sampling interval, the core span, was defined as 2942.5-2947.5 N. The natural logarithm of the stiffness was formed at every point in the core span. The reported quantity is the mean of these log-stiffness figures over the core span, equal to 5.3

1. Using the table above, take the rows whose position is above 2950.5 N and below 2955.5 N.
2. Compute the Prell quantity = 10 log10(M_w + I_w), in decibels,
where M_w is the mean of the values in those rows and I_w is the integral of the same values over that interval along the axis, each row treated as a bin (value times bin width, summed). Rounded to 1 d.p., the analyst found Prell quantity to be 29.3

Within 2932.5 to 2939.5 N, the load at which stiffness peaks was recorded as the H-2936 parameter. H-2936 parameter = 2934.0 N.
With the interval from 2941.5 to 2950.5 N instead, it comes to 2942.0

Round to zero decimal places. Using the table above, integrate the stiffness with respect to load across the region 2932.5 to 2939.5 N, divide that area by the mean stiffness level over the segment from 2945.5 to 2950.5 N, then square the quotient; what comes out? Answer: 119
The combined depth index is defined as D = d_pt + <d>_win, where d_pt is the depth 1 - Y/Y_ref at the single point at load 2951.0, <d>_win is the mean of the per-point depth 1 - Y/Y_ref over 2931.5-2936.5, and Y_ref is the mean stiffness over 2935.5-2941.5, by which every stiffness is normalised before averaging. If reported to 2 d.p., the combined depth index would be 0.32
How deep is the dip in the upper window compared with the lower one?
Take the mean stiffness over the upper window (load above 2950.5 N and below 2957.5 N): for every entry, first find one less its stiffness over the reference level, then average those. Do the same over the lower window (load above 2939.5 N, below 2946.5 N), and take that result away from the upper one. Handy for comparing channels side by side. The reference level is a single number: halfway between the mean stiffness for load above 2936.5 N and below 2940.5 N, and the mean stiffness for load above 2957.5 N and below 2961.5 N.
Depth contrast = 0.32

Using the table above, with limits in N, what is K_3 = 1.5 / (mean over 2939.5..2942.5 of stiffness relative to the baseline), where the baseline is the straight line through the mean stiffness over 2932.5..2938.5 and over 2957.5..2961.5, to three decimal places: -0.115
